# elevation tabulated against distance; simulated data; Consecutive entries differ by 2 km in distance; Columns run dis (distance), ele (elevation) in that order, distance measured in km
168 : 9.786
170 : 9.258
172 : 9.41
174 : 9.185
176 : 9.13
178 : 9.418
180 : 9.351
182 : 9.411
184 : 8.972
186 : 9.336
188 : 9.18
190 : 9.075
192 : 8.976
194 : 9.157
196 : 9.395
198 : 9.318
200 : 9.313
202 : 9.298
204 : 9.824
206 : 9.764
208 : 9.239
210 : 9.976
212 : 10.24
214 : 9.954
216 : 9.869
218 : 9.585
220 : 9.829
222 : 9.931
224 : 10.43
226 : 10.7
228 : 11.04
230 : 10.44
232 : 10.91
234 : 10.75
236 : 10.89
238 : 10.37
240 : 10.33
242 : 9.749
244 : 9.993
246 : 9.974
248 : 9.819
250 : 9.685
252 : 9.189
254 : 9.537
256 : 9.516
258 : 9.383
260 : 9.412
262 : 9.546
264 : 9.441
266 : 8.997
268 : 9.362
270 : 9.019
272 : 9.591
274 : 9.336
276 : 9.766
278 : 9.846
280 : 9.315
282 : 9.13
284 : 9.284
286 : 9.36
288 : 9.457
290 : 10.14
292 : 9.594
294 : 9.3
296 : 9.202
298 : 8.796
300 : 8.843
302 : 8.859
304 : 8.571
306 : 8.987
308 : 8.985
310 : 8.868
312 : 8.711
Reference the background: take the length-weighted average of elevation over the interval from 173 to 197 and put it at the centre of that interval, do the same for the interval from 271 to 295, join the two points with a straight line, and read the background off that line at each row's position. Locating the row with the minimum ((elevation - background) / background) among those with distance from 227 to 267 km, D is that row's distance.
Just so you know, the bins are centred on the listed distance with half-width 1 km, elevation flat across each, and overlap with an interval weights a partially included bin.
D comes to 266 km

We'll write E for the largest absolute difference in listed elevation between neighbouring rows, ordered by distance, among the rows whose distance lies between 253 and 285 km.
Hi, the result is 0.57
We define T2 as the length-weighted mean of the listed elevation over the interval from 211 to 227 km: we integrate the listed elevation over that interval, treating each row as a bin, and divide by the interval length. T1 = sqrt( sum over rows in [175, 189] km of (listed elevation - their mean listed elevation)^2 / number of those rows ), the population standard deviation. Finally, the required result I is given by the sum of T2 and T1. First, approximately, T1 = 0.15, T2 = 10.1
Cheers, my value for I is 10.2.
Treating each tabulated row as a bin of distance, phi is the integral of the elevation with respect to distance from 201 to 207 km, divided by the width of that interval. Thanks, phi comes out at 9.6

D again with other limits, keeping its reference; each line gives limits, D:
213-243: 218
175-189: 184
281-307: 304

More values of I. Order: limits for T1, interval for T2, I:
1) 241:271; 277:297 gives 9.8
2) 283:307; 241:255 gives 10.1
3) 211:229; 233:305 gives 10.0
